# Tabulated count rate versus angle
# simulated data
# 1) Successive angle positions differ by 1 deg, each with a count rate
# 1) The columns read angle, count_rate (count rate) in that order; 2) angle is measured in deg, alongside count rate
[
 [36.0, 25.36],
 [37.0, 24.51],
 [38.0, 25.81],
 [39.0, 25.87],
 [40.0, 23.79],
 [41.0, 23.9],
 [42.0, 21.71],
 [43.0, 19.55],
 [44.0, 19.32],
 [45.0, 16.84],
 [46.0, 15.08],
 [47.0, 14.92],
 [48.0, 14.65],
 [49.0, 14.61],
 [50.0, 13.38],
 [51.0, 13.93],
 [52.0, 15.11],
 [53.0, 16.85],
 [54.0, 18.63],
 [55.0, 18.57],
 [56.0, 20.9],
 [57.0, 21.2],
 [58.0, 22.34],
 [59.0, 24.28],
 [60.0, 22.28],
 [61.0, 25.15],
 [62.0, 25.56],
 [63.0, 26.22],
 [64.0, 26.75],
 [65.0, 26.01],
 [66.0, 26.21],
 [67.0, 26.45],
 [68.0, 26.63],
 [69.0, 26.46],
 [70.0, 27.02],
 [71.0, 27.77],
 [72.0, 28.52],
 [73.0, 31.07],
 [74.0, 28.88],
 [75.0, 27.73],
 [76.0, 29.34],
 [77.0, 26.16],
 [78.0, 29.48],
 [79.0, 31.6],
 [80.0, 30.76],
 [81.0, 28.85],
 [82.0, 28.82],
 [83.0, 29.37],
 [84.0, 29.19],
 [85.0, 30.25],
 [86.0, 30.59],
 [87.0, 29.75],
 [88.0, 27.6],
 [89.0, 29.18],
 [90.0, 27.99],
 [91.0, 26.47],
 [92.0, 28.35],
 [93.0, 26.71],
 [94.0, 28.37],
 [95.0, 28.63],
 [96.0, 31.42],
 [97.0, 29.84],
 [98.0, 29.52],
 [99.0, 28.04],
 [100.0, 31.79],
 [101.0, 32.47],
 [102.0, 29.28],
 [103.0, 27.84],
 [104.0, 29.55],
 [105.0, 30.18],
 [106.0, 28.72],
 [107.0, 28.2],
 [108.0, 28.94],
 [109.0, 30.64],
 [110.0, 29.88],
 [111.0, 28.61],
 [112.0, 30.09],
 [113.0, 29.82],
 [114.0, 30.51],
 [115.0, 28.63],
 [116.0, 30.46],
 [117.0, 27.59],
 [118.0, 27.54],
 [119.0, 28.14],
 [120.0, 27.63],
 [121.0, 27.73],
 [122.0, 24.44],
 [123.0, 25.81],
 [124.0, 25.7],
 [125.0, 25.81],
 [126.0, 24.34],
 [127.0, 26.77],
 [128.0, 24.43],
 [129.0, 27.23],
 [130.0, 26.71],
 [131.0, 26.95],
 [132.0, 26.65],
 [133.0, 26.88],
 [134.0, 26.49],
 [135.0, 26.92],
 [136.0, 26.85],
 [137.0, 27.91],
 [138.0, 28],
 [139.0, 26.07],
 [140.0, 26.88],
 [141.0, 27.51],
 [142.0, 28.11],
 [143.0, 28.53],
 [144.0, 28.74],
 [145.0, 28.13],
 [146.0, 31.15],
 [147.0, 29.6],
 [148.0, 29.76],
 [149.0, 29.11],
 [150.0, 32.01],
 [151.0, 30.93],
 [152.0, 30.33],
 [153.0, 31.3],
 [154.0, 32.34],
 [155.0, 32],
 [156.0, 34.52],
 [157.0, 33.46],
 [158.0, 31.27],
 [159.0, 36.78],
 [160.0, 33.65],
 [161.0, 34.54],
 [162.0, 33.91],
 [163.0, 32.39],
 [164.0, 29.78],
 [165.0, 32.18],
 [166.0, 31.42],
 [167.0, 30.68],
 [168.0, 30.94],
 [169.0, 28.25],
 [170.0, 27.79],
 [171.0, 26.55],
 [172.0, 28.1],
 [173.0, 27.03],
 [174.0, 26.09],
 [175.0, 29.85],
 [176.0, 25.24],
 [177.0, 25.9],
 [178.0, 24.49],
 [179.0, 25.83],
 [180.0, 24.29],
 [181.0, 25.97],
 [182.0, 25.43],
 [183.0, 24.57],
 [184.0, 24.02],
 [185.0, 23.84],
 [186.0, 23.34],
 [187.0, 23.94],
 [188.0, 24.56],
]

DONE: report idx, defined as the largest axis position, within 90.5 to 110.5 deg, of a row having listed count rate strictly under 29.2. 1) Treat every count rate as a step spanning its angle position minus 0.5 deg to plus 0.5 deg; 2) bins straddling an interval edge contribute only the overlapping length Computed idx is 108.0 deg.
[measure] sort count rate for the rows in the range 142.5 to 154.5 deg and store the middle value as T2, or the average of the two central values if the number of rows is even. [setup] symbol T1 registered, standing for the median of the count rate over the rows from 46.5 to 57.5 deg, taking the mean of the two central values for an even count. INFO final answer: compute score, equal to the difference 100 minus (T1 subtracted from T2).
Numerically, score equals 85.1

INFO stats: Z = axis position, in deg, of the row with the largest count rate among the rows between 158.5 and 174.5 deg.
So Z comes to 159.0 deg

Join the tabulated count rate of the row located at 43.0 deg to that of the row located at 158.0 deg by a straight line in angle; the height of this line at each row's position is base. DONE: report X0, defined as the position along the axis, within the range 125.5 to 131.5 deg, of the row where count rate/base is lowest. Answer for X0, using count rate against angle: 128.0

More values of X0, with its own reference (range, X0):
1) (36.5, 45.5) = 45.0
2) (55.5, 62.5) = 56.0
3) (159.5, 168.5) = 164.0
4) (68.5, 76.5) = 69.0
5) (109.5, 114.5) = 111.0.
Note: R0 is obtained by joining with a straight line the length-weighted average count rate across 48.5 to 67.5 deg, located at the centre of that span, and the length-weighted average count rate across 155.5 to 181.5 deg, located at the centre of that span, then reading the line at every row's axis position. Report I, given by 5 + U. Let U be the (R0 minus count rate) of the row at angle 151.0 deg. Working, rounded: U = -2.6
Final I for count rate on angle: 2.4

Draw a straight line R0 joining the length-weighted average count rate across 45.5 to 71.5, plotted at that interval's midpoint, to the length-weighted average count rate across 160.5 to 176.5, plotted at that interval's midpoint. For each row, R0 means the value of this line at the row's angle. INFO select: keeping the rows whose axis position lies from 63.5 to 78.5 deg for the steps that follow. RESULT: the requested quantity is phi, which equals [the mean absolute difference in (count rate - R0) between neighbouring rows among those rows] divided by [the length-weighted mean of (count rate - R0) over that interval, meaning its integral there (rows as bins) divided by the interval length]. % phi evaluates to 0.2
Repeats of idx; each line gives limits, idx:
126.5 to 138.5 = 138.0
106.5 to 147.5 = 145.0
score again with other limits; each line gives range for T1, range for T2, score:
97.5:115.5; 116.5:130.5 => 102.8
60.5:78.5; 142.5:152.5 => 97.0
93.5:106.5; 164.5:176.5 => 101.3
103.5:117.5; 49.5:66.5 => 107.4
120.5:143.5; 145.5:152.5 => 96.5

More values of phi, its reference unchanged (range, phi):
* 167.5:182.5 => -0.5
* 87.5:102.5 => 0.3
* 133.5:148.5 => 1.8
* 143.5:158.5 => 0.5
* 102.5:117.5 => 0.3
